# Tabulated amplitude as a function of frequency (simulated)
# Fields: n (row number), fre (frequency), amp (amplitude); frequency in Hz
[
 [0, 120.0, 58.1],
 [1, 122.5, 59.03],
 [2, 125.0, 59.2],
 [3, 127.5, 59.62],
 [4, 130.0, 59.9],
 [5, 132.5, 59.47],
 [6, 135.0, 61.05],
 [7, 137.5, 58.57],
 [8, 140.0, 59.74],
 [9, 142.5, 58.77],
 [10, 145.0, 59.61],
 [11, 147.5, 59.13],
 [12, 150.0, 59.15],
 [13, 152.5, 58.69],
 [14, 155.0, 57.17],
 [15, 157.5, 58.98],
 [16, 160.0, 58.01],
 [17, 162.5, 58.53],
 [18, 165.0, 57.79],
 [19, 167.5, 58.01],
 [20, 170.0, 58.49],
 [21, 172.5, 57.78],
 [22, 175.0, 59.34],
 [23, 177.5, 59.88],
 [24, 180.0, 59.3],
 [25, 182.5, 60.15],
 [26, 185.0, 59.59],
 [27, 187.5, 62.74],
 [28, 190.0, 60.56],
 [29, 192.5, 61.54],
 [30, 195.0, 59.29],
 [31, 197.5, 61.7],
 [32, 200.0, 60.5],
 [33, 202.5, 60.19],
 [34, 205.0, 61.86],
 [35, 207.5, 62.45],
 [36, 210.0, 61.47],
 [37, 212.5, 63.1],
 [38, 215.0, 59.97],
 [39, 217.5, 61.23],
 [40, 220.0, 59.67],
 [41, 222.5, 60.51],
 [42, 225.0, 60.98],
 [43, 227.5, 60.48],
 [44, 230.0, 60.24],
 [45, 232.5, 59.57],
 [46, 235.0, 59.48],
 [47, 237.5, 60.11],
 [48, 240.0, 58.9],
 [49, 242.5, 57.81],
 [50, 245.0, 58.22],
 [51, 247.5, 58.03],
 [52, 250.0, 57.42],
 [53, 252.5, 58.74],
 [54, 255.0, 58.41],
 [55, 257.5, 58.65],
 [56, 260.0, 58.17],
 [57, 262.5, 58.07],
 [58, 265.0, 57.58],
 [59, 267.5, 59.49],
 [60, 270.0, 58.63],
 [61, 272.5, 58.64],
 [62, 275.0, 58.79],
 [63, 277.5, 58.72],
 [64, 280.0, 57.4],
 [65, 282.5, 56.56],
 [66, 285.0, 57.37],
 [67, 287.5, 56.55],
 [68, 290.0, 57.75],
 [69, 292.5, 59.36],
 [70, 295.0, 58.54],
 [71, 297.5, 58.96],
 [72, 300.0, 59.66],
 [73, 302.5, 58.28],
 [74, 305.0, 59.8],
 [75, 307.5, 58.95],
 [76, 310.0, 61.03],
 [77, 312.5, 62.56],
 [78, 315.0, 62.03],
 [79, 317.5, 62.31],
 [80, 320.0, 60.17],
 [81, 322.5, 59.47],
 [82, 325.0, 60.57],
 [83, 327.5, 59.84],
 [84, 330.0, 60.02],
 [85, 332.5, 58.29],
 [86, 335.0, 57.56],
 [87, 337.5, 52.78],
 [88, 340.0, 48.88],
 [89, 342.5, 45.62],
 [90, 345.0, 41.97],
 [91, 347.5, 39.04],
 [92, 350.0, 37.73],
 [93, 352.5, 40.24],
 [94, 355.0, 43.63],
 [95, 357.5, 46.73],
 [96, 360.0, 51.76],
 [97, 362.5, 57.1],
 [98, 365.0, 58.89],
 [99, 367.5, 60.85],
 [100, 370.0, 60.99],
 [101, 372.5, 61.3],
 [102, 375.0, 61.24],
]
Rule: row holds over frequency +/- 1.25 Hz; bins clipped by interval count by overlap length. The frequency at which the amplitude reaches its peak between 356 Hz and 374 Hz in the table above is 372.5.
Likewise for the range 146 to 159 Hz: 150.0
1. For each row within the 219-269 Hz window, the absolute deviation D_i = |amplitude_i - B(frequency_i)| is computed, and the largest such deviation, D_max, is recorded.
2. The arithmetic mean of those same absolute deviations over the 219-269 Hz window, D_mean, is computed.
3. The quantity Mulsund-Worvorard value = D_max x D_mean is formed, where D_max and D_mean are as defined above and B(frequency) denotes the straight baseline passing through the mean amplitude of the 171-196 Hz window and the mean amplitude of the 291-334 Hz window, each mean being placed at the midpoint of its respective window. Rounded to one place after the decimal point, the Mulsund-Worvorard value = 3.1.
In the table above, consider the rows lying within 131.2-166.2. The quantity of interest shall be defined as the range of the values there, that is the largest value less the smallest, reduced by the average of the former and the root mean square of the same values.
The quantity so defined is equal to -27.5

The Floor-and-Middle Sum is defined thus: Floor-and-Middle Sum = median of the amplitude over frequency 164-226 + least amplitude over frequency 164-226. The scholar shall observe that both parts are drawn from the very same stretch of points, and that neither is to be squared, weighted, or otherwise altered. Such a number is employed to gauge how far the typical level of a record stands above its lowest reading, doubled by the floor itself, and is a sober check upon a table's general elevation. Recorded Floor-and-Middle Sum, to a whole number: 118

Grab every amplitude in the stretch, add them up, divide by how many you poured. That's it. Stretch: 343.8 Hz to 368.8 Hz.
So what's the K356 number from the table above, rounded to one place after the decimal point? 47.8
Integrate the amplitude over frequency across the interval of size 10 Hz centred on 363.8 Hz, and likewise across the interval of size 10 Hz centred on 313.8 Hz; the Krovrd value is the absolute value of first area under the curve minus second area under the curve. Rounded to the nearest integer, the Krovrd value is 48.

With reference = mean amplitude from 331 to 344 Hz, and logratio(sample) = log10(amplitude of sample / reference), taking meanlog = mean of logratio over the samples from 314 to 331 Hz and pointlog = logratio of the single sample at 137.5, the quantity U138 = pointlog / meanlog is 0.76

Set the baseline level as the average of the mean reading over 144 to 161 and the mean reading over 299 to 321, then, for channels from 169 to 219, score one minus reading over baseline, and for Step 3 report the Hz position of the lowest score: 212.5 Hz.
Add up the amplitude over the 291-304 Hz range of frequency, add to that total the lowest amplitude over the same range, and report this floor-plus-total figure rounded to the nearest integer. 353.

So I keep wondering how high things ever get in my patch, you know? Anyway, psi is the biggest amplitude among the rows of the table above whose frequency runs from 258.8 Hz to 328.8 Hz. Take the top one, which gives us 62.56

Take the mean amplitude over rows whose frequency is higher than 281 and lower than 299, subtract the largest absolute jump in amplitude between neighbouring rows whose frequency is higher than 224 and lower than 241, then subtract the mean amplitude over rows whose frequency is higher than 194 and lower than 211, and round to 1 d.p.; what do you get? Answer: -4.4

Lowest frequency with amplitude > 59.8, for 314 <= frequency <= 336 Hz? 315.0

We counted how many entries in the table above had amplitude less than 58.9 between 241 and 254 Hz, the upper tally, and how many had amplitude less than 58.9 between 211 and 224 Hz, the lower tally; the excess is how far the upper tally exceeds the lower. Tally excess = 5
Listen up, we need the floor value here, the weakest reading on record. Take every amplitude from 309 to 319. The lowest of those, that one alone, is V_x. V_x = 61.03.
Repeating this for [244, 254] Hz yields 57.42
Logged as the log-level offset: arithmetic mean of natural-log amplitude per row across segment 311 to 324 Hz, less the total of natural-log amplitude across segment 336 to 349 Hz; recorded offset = -15.0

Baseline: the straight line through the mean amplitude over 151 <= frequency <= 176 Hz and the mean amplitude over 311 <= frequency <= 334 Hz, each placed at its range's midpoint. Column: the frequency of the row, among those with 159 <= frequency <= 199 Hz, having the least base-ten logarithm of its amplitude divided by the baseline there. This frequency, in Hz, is 172.5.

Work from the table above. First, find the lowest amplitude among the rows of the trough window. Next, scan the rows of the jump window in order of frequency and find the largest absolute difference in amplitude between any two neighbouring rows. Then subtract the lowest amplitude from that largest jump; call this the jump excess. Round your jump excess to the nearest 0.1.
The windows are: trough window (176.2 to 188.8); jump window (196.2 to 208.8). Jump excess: -57.6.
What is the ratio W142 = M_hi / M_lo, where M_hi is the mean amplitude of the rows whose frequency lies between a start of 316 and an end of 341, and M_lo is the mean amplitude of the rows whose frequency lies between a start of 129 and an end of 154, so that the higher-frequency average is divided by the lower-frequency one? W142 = 0.98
